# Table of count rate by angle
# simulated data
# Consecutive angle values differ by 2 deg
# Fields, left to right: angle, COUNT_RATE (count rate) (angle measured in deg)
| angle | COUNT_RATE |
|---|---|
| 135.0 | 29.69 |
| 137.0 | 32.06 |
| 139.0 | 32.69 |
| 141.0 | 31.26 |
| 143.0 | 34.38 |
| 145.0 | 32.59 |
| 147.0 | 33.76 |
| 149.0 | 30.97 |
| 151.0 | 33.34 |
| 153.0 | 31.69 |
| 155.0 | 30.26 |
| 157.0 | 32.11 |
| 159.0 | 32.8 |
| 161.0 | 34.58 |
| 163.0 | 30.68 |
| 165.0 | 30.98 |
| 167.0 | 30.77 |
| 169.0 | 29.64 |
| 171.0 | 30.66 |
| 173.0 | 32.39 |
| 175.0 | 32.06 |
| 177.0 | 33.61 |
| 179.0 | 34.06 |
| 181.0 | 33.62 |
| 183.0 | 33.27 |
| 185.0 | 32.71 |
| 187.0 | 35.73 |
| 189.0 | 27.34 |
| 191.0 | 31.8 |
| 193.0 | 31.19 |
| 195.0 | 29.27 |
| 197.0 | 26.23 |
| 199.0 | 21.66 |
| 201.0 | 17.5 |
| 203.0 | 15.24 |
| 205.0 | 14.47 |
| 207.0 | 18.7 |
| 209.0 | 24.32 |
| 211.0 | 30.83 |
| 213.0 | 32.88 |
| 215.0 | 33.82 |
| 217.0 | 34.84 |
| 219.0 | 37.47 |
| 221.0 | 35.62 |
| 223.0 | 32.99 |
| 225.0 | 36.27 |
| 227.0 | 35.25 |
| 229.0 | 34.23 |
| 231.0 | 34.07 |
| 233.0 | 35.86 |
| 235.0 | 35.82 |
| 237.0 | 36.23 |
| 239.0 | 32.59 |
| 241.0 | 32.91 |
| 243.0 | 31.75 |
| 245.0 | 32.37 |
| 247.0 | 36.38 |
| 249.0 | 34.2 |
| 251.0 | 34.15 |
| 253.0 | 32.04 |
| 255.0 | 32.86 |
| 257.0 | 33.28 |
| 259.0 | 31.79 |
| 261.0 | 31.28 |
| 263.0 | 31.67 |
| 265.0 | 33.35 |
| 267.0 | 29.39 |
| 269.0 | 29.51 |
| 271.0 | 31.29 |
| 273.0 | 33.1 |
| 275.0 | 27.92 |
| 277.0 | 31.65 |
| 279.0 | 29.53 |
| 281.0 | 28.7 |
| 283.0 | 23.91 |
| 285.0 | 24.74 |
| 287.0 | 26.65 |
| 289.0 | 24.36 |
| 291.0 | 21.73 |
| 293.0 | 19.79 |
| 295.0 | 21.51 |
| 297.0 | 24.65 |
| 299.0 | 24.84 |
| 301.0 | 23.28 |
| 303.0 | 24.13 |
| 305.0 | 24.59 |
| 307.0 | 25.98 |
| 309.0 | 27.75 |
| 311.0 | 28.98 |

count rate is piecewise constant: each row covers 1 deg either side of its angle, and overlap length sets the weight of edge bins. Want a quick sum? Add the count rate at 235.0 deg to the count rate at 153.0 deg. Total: 67.5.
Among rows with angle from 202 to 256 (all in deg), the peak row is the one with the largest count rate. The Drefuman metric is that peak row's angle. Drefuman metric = 219.0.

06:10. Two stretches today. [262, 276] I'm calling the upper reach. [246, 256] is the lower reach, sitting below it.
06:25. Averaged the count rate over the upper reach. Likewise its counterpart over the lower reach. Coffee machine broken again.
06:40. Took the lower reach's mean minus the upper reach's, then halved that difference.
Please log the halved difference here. 1.5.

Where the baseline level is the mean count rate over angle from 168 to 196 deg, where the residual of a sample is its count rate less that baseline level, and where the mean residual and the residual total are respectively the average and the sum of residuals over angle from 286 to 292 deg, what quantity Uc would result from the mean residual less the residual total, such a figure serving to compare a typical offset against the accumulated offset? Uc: 15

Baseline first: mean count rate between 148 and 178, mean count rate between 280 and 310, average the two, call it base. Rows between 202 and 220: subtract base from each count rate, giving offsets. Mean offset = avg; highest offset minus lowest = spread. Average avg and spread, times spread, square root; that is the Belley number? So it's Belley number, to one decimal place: 15.9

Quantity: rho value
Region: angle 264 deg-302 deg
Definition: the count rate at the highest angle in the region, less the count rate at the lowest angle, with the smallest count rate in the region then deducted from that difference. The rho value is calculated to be -30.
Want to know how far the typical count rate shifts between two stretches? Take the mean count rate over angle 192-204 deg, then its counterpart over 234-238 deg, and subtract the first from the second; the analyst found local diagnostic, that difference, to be 13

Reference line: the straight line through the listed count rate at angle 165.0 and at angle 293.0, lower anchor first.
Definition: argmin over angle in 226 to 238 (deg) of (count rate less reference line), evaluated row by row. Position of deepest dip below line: 229.0 deg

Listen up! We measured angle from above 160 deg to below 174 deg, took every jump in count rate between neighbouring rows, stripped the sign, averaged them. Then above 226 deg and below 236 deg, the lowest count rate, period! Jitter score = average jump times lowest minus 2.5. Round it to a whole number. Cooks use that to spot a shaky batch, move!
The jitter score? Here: 45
